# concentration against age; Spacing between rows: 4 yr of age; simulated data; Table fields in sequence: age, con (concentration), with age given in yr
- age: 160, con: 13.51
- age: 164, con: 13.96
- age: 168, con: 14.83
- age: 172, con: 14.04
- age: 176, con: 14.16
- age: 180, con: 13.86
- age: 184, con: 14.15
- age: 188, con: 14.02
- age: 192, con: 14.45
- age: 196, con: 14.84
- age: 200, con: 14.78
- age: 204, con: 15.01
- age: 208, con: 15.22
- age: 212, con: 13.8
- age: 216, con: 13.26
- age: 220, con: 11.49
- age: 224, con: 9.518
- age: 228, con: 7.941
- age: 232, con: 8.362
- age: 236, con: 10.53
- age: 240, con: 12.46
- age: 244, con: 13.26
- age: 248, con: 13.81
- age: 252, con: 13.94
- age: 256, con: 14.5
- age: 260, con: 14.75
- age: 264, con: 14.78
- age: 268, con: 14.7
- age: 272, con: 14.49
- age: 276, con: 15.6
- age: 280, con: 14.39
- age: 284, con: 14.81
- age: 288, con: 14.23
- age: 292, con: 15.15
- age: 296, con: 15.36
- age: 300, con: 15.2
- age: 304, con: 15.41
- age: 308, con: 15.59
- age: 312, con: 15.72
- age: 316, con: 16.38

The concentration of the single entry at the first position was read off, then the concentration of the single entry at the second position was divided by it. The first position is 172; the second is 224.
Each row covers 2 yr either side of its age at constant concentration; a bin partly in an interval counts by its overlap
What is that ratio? 0.68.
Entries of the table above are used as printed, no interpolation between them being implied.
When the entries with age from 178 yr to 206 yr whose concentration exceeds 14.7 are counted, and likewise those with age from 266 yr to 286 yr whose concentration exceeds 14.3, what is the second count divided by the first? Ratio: 1.7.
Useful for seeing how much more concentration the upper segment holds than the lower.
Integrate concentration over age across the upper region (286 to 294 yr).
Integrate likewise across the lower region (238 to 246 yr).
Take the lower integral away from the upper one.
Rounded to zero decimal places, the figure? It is 15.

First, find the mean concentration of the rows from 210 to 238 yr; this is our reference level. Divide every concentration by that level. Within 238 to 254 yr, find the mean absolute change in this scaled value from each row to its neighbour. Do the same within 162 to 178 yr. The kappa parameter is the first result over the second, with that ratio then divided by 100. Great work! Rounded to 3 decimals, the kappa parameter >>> 0.008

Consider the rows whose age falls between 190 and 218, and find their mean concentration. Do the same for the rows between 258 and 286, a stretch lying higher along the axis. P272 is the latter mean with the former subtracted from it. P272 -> 0.31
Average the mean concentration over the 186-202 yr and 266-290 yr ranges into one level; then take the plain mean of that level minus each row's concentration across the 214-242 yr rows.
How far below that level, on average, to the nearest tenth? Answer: 4.1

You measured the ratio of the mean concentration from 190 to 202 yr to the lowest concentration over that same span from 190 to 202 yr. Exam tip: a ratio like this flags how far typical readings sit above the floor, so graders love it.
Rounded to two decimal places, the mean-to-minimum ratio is 1.02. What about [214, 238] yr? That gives 1.28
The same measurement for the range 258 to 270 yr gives 1.00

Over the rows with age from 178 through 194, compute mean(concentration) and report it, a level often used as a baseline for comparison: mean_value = 14.1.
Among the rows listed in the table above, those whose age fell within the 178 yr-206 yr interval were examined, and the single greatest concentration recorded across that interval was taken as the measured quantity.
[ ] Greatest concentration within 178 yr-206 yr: 15.01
